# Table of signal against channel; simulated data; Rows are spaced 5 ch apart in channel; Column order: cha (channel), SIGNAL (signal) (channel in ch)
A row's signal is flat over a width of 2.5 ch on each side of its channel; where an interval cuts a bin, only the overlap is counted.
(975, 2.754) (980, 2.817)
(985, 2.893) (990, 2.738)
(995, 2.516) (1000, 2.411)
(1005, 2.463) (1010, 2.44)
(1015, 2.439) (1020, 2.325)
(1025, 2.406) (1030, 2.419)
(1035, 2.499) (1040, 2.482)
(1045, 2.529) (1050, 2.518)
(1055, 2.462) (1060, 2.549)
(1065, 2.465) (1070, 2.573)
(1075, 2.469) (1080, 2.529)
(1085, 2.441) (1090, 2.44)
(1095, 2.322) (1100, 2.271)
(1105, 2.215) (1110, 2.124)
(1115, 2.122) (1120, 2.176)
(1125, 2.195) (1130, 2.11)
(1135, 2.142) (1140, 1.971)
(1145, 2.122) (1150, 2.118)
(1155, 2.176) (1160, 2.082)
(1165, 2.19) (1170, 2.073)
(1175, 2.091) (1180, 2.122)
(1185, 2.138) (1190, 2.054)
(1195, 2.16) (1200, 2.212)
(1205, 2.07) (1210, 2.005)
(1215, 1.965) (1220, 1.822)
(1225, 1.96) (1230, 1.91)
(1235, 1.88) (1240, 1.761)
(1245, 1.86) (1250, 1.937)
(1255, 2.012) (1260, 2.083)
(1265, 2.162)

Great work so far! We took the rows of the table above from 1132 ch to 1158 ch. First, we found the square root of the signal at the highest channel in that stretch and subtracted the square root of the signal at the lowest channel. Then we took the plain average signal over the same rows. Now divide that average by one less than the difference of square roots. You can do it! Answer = -2.13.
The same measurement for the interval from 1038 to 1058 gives -2.48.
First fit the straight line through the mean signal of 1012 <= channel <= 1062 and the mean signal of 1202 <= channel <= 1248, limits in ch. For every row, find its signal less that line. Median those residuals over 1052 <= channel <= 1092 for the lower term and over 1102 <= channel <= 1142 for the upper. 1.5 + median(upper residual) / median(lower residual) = 1.0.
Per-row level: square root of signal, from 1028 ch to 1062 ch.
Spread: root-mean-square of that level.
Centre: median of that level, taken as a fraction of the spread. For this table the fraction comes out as 1.00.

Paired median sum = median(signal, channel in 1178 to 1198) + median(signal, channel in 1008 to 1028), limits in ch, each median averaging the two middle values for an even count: 4.55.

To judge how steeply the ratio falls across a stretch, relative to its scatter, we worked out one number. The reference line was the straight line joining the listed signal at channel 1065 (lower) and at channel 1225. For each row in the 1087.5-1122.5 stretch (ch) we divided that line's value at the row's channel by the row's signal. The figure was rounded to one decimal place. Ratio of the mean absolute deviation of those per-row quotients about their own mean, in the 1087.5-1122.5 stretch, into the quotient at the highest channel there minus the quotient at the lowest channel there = 2.5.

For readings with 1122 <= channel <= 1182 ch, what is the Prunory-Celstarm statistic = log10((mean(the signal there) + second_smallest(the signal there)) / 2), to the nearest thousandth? 0.321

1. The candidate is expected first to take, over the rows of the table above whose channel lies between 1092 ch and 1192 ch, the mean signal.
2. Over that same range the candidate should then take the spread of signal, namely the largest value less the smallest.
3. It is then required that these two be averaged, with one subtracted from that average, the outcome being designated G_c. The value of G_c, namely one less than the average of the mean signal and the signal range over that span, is 0.25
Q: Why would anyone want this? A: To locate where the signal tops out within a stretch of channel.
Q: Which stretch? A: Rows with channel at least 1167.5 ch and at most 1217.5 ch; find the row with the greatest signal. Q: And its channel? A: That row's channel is 1200 ch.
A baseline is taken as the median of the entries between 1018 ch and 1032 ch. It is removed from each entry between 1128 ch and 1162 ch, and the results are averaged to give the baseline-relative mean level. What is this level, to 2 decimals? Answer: -0.30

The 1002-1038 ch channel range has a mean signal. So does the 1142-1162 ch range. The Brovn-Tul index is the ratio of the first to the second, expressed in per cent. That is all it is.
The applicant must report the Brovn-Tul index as 114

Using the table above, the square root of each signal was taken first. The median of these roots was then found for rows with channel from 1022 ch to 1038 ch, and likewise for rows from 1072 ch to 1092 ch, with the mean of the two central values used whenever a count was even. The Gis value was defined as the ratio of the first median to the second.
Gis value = 0.99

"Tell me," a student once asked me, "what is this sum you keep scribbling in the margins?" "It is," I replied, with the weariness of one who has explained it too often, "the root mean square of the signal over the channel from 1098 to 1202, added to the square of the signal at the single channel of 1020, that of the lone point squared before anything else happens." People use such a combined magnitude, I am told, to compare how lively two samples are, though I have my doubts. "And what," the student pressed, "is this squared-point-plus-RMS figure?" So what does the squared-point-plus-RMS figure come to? 7.5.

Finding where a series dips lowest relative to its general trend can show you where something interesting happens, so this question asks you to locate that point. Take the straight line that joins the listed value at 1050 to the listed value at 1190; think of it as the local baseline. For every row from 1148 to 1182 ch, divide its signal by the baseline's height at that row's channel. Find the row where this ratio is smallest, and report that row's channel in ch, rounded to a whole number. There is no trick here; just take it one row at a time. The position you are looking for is 1160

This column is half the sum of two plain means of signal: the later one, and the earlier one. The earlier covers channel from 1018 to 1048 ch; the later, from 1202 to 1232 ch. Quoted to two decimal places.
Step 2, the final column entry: 2.20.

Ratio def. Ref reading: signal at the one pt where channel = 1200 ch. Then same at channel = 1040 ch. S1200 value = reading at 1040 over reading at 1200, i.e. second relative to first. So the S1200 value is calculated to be 1.12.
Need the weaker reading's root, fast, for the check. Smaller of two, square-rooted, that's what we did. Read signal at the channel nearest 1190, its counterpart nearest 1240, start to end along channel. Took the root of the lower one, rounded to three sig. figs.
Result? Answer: 1.33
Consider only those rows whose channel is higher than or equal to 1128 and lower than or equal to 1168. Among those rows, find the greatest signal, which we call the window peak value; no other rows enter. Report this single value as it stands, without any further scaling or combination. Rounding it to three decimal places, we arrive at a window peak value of 2.190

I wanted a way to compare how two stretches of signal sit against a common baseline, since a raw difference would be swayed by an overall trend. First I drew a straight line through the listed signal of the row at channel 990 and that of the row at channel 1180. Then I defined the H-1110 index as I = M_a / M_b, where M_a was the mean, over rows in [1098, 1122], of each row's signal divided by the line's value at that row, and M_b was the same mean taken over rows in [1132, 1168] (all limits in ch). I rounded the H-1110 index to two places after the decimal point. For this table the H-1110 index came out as 0.97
